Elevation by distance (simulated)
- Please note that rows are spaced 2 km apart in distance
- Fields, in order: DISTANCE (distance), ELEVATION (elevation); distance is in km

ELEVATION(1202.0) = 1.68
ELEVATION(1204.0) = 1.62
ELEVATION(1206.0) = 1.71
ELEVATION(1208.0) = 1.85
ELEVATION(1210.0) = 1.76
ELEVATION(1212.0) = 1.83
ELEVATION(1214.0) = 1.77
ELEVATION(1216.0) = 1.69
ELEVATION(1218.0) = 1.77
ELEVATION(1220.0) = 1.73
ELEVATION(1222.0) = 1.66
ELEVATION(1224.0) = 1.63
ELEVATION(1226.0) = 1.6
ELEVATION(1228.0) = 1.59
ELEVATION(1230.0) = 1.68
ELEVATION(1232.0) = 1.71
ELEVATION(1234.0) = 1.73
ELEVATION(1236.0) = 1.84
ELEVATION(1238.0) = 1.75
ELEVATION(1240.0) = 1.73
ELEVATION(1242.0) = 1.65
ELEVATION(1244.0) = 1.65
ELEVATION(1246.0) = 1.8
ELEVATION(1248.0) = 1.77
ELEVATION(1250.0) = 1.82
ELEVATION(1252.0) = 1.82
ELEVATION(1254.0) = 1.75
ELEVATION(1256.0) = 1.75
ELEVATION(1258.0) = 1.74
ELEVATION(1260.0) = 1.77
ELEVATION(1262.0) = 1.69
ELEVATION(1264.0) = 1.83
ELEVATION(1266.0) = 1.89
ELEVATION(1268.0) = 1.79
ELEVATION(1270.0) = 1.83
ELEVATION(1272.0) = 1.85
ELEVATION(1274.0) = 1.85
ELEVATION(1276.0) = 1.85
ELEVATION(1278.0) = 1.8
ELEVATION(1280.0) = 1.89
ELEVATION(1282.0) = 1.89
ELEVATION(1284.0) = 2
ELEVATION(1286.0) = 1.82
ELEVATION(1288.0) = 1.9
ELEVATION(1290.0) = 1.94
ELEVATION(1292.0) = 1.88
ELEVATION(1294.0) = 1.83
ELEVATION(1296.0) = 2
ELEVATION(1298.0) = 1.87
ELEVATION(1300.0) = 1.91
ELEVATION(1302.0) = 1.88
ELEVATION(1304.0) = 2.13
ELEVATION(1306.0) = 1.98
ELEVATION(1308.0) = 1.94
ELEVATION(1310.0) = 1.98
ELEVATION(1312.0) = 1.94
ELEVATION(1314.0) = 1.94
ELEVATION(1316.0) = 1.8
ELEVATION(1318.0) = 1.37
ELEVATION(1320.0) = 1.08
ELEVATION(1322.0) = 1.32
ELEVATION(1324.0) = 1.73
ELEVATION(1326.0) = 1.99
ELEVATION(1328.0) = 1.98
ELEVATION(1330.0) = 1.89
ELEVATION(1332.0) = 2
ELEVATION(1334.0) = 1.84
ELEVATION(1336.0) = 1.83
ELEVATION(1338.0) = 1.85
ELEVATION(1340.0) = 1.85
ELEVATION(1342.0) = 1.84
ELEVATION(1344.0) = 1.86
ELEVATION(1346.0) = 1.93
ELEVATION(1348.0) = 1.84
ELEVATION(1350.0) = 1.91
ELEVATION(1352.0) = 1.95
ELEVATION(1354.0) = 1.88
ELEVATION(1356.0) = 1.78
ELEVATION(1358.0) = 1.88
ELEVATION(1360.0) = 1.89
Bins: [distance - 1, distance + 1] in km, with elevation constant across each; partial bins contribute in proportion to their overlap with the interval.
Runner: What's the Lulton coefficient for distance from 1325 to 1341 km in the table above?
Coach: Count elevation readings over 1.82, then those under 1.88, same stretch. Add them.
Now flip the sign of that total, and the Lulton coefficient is -12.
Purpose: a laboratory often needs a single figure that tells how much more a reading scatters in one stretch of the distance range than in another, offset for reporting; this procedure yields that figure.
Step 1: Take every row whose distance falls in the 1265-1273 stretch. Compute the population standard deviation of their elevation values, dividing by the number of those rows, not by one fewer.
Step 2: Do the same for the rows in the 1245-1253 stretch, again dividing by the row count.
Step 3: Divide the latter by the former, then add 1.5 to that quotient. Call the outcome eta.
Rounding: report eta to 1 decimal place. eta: 2.1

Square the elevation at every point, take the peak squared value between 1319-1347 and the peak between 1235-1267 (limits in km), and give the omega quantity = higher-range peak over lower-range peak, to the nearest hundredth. 1.12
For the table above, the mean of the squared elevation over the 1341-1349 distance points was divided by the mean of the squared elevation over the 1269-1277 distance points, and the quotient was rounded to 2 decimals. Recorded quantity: 1.02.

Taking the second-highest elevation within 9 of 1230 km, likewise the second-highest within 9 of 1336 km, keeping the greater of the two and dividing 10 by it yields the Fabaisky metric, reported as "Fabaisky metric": 5.05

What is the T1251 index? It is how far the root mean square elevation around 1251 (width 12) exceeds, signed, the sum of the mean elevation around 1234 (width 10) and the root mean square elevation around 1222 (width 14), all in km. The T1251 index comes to -1.63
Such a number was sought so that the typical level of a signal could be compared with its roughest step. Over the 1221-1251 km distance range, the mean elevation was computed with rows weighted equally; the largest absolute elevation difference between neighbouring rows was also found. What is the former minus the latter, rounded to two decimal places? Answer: 1.56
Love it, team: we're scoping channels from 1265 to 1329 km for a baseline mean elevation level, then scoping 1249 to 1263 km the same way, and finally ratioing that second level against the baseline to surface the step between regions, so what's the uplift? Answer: 0.96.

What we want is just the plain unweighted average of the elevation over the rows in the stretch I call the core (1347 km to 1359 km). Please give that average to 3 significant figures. 1.87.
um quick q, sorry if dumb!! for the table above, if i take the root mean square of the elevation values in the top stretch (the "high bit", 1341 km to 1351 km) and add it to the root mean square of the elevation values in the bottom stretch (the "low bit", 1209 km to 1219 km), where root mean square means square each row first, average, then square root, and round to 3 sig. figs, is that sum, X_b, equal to 3.64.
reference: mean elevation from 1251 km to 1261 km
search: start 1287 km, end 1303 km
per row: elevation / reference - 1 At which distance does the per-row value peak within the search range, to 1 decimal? 1296.0 km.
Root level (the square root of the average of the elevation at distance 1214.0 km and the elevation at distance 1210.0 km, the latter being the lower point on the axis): 1.33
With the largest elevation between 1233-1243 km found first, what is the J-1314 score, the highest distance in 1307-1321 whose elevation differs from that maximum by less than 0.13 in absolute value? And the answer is 1316.0 km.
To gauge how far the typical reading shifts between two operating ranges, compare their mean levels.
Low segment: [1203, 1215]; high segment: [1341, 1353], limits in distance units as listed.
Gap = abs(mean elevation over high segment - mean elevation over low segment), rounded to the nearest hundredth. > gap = 0.13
